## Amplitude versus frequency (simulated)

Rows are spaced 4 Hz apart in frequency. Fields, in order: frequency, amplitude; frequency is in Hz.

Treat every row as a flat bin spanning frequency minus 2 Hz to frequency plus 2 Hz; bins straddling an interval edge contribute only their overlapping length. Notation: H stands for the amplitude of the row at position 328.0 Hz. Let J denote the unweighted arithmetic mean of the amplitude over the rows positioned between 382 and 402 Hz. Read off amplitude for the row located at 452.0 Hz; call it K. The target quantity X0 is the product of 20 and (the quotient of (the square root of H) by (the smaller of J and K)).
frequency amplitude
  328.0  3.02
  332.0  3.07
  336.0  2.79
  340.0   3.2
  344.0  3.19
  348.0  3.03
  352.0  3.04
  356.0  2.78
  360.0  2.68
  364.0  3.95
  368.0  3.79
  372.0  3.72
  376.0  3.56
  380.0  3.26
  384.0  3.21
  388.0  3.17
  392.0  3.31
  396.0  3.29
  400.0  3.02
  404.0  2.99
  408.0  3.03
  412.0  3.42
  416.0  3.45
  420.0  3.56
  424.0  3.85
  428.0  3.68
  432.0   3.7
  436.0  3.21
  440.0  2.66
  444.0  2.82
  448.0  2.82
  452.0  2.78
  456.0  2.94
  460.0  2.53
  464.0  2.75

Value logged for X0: 12.5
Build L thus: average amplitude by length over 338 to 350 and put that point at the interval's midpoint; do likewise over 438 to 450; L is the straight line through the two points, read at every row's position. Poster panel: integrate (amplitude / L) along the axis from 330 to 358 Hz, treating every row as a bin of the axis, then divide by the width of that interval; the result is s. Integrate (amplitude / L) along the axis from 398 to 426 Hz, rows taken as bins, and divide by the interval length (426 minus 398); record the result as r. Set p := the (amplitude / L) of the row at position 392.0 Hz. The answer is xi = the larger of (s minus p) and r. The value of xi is 1.16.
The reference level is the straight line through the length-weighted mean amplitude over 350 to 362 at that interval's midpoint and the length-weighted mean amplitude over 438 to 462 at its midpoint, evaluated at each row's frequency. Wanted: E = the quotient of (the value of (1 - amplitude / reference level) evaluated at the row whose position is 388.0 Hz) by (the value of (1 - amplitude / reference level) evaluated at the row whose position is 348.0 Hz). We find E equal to 1.9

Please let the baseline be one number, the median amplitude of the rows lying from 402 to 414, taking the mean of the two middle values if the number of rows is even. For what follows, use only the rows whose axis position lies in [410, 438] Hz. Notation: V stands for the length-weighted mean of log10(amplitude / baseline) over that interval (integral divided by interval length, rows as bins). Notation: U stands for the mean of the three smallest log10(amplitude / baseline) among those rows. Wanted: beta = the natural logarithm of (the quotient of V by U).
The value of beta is 0.4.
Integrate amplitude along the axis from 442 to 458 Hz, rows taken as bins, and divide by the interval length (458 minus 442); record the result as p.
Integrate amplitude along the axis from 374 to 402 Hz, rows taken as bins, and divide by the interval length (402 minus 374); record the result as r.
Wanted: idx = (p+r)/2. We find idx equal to 3.05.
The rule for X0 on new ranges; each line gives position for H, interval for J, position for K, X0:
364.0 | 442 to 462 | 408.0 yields 14.3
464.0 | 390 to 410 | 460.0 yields 13.1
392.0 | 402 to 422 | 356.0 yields 13.1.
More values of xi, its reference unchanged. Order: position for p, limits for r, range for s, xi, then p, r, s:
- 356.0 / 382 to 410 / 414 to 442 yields 1.07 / 0.898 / 1.07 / 1.22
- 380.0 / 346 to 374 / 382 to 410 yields 1.07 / 1.085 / 1.07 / 1.07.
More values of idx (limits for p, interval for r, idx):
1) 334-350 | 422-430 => 3.41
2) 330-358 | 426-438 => 3.27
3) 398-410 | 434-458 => 2.94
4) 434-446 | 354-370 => 3.10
